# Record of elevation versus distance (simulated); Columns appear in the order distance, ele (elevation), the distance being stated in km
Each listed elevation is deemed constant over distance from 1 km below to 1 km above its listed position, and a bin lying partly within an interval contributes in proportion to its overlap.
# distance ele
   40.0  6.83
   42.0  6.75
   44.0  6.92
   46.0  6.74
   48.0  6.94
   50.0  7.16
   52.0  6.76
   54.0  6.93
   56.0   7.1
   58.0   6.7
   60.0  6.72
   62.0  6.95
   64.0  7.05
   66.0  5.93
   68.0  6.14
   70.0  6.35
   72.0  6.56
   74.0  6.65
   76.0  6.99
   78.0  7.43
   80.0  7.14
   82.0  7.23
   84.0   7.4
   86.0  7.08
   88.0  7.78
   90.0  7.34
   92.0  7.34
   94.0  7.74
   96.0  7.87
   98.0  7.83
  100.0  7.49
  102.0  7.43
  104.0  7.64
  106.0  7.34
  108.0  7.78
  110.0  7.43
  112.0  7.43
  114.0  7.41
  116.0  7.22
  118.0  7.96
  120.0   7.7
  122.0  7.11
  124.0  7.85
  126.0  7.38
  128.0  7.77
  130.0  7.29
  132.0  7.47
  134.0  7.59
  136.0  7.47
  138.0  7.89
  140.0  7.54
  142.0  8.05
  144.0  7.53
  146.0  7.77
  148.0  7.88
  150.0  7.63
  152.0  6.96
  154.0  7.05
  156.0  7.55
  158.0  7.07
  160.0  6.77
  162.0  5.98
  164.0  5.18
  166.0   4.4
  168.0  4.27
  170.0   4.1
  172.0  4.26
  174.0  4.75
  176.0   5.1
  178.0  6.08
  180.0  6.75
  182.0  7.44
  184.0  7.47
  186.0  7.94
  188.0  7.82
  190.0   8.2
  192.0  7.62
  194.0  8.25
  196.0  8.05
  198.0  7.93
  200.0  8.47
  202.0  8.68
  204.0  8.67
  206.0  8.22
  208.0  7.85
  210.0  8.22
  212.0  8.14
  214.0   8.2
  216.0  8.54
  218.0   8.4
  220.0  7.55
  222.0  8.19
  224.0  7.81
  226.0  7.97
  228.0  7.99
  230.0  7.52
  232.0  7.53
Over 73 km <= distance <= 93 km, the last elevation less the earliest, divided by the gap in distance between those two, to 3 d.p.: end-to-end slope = 0.038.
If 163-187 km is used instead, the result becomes 0.125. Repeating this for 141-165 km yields -0.130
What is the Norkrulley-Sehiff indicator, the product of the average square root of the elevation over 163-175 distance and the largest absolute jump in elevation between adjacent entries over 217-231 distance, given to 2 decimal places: 1.80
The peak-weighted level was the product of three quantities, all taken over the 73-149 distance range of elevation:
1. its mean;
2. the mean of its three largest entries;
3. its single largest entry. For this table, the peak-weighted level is 481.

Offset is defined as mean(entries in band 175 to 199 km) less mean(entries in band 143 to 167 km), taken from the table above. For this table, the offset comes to 0.6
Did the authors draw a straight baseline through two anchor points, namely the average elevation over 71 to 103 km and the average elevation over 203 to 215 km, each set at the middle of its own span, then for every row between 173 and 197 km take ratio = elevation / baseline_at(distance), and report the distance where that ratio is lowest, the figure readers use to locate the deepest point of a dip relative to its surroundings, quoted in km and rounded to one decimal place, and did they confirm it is 174.0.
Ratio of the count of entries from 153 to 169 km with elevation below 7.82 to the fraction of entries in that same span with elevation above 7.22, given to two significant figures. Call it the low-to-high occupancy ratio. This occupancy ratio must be 64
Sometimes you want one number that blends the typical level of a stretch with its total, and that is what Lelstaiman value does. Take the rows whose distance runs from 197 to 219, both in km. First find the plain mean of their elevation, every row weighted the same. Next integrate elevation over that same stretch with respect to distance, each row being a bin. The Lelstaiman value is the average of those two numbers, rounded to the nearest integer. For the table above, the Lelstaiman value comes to 95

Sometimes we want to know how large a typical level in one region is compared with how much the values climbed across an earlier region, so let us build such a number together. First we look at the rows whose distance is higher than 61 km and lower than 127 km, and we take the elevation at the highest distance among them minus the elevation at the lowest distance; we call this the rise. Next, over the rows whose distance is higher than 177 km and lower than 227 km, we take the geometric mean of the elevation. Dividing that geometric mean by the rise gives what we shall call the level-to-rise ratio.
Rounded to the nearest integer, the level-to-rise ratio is 18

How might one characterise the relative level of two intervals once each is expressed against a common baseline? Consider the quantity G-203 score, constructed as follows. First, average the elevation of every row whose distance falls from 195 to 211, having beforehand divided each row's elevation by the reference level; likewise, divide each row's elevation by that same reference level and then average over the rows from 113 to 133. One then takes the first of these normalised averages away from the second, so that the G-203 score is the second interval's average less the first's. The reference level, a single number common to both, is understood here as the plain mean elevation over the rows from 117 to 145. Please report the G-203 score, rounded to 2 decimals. -0.10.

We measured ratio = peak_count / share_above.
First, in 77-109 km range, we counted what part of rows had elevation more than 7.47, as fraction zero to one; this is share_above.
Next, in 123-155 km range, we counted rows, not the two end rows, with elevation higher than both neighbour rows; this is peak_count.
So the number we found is 11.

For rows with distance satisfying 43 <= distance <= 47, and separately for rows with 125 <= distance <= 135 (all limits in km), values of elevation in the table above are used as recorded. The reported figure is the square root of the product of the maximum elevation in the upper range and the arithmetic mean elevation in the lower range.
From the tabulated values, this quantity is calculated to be 7.28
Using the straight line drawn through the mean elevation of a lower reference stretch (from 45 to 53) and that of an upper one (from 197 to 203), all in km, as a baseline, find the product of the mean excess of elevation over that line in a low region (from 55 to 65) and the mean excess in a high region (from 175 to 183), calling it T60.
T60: 0.19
